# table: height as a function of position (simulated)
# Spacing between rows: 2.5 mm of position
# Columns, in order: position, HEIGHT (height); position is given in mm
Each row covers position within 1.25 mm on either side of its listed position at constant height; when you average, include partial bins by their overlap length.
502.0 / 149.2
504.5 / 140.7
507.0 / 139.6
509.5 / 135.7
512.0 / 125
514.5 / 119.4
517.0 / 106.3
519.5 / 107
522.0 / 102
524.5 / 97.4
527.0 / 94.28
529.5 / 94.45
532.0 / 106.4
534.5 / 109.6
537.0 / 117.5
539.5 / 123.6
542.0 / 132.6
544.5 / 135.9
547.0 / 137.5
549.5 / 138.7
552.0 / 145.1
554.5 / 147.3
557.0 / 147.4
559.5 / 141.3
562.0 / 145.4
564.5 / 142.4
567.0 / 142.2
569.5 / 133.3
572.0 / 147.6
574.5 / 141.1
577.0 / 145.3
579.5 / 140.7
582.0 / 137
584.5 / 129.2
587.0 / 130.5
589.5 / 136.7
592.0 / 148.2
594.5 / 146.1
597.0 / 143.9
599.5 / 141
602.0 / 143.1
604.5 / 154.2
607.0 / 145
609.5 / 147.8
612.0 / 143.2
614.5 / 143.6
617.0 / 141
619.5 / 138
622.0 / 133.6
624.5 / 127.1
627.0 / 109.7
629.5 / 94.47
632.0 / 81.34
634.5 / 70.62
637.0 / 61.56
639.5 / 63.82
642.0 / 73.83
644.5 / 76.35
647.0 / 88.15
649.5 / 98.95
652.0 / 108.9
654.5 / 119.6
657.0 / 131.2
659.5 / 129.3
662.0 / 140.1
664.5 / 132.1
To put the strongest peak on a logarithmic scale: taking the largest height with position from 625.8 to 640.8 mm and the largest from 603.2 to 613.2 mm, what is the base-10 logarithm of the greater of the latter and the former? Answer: 2.19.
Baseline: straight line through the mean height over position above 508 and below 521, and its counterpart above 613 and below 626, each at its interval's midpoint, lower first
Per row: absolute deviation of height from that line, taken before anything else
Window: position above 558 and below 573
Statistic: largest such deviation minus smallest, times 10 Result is 139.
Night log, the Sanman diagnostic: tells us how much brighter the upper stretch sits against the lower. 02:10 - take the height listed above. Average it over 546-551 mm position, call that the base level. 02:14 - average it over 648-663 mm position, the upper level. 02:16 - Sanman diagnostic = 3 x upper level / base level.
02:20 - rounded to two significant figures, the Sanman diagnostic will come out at 2.6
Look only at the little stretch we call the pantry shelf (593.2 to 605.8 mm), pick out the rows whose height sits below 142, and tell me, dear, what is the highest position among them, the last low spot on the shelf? 599.5 mm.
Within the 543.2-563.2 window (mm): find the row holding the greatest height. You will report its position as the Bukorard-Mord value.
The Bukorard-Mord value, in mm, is 557.0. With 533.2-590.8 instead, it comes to 572.0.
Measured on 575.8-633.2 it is 604.5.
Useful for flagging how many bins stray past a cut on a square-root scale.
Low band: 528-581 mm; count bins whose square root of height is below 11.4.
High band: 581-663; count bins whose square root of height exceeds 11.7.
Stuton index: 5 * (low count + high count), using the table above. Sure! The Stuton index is 95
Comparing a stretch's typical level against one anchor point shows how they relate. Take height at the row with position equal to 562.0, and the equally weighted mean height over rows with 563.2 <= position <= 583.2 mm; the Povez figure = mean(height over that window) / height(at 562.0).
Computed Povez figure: 0.97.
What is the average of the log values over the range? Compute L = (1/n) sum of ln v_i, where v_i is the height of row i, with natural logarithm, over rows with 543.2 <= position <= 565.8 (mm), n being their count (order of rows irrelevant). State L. 4.96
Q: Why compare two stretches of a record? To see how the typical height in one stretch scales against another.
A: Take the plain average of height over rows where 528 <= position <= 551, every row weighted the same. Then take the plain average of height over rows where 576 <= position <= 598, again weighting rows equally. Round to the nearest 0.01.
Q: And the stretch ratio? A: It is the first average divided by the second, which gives 0.87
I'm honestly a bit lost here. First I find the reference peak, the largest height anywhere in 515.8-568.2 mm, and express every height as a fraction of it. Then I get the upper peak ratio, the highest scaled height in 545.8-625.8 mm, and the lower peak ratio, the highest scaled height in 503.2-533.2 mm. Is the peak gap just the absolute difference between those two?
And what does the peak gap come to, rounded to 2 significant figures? 0.092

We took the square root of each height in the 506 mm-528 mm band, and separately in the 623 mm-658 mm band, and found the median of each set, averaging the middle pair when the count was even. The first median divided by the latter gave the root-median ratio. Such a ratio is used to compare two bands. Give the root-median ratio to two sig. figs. 1.1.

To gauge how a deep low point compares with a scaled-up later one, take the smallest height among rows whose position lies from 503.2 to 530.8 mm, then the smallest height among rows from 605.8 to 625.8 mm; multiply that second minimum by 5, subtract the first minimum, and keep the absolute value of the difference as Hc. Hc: 541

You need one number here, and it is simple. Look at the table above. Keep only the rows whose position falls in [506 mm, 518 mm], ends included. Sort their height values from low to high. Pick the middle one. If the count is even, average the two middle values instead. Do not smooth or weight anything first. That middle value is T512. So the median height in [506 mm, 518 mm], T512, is 125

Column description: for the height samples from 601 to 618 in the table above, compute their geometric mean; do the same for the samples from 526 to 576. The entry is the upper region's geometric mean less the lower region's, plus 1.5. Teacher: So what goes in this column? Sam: 17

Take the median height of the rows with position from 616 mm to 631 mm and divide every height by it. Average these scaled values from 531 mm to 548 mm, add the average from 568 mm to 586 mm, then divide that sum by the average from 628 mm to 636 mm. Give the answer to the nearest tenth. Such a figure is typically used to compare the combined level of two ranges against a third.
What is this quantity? 3.2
